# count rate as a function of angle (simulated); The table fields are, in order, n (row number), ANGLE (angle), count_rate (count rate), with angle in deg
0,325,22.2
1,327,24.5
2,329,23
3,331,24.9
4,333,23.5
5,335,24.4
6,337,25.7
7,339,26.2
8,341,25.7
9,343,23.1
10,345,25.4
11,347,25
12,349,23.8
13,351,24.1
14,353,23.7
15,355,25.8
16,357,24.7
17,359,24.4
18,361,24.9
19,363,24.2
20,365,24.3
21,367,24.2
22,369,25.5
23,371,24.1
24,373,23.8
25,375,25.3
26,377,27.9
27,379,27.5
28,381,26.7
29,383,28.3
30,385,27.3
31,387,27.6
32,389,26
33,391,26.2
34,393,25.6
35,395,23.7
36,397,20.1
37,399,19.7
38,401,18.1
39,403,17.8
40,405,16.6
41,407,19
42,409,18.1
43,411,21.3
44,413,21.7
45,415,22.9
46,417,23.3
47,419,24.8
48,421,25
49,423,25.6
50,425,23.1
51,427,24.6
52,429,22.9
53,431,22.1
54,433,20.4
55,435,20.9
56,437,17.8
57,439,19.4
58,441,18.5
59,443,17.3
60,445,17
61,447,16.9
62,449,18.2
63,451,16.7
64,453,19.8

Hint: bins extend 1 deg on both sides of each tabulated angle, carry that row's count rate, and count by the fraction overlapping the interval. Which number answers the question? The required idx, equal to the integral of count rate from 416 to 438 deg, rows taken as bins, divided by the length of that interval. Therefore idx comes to 22.8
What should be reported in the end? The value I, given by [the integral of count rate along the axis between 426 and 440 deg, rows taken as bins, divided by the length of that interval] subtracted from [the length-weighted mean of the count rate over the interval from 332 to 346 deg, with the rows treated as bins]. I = 3.7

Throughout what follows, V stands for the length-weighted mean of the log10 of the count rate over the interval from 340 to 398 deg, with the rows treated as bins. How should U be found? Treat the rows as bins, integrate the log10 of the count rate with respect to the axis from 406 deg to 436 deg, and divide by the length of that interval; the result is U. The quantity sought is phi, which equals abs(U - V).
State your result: 0.051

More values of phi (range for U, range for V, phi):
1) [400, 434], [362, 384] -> 0.077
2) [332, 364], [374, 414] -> 0.032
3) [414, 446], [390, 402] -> 0.012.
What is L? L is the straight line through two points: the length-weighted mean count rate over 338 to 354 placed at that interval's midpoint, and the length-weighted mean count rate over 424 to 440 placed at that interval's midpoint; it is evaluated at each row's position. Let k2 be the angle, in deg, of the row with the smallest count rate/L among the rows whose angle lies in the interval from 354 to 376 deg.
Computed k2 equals 373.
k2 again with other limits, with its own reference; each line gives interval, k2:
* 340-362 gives 343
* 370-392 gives 373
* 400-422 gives 405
